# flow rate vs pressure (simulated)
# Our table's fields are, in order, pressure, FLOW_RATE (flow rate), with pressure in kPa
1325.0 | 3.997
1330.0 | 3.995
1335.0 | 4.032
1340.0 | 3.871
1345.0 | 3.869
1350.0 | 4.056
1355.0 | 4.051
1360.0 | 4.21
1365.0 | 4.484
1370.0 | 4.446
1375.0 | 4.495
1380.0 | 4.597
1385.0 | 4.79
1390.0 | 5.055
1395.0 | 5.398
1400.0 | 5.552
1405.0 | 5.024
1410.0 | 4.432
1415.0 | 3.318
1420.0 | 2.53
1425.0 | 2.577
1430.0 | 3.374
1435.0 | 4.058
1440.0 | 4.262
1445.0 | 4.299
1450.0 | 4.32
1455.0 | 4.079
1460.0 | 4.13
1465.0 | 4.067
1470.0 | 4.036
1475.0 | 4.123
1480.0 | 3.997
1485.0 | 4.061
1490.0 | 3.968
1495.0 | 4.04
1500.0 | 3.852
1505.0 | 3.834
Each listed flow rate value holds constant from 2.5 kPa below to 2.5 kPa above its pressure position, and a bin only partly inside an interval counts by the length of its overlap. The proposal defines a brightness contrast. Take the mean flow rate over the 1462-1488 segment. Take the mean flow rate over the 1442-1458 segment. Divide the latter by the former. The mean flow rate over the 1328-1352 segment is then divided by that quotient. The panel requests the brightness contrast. 3.80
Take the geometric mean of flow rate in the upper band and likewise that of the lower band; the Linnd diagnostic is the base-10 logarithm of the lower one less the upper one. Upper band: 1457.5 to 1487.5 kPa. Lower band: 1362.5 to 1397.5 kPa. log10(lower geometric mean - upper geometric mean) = -0.17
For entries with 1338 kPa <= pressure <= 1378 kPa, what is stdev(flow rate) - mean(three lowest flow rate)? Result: -3.7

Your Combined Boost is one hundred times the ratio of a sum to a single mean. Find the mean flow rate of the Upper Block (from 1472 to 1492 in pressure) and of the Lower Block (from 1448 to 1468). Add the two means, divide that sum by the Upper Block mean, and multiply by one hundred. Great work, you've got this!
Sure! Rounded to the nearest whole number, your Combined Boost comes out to 203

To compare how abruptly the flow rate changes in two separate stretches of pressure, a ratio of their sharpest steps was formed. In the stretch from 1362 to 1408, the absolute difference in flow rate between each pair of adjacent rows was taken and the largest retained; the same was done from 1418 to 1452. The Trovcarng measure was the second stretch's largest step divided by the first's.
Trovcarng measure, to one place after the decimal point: 1.5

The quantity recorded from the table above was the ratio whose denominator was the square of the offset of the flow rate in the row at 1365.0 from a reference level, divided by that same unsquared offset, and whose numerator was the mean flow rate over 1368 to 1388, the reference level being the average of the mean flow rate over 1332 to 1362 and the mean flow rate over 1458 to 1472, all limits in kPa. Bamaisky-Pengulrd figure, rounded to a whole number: 10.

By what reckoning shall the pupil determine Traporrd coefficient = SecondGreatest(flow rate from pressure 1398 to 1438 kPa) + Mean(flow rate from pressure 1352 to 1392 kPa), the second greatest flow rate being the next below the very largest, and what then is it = 9.5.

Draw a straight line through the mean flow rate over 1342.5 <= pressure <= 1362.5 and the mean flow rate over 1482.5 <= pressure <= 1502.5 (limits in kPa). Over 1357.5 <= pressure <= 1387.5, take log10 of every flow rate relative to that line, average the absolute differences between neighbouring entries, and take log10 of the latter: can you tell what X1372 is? -1.89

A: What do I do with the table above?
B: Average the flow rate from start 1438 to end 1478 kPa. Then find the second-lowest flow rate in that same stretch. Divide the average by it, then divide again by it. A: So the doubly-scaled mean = 0.252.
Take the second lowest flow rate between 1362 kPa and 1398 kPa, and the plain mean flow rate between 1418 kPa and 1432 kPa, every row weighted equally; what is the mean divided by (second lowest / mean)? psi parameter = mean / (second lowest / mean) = 2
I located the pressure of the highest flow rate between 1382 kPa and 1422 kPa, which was 1400.0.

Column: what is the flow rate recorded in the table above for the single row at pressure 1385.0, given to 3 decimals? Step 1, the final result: 4.790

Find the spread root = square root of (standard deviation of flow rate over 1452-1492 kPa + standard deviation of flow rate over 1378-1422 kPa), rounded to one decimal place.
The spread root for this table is 1.0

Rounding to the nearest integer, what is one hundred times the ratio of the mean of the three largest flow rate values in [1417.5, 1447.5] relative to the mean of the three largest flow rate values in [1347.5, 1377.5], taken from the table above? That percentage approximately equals 94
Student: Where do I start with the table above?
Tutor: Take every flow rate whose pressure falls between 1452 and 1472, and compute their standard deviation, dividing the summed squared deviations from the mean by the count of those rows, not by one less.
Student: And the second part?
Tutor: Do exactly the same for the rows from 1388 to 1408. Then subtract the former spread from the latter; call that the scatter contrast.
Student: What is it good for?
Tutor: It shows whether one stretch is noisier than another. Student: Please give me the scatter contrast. 0.19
